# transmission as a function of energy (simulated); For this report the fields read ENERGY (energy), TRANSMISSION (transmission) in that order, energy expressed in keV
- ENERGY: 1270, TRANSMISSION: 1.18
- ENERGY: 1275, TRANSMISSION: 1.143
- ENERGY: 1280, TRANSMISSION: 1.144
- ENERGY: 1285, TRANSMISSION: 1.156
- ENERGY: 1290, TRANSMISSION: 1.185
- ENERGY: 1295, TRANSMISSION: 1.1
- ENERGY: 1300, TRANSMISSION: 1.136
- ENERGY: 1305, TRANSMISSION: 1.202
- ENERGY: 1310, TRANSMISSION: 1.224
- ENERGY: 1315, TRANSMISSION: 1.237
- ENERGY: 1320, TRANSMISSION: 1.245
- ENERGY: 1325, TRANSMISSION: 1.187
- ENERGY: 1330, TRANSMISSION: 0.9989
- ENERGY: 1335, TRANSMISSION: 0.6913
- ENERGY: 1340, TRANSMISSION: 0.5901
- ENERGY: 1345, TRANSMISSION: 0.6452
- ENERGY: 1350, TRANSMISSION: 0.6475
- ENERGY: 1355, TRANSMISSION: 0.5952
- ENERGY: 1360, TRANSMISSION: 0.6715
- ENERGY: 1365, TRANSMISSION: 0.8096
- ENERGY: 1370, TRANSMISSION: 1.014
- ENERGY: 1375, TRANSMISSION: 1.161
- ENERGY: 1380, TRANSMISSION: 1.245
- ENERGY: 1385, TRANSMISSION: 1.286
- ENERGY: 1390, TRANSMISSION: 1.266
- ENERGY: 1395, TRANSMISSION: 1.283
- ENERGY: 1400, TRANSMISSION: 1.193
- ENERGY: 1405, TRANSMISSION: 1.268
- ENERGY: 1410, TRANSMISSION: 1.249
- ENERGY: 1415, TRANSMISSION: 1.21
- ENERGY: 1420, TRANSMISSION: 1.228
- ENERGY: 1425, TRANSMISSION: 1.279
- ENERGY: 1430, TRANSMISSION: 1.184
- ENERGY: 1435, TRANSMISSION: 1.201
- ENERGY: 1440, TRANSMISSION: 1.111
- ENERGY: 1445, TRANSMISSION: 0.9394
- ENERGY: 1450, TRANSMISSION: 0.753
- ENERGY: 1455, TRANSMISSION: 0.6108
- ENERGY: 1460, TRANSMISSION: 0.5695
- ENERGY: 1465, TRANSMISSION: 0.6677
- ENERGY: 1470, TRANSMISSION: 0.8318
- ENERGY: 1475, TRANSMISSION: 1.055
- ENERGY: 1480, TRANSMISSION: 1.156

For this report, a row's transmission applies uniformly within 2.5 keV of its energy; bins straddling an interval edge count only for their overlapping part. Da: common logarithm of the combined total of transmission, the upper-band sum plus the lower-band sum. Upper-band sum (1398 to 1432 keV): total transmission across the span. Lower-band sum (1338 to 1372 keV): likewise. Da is 1.13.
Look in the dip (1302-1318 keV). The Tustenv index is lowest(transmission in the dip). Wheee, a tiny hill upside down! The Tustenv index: 1.202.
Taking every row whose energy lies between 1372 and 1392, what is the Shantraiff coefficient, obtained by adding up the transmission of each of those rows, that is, 5.0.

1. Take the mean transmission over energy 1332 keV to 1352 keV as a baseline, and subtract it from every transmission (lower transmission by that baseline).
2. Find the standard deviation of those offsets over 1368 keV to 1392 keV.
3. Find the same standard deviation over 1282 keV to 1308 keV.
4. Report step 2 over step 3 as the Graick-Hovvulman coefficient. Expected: 2.8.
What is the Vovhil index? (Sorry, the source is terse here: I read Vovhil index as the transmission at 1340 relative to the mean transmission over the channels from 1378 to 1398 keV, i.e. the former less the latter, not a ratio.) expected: -0.68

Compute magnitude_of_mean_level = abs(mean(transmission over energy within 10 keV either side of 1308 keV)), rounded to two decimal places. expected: 1.20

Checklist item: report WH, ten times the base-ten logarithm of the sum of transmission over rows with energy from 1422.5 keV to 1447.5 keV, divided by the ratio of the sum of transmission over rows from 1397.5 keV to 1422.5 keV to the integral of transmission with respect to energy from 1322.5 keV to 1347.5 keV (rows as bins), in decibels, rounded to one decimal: 12.8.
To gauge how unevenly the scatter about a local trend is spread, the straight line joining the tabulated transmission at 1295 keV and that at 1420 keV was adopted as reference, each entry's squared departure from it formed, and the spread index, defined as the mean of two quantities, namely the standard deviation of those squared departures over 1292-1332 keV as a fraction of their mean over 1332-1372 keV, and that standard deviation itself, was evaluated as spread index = 0.0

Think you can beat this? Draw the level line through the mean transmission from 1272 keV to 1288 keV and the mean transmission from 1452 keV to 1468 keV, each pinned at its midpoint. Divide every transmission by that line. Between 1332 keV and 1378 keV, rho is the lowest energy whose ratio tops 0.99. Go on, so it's 1370 keV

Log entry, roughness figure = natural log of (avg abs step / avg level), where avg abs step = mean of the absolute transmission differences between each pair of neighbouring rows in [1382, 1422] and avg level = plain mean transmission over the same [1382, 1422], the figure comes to -3.4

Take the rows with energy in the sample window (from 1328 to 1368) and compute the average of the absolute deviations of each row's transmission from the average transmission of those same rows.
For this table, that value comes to 0.10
